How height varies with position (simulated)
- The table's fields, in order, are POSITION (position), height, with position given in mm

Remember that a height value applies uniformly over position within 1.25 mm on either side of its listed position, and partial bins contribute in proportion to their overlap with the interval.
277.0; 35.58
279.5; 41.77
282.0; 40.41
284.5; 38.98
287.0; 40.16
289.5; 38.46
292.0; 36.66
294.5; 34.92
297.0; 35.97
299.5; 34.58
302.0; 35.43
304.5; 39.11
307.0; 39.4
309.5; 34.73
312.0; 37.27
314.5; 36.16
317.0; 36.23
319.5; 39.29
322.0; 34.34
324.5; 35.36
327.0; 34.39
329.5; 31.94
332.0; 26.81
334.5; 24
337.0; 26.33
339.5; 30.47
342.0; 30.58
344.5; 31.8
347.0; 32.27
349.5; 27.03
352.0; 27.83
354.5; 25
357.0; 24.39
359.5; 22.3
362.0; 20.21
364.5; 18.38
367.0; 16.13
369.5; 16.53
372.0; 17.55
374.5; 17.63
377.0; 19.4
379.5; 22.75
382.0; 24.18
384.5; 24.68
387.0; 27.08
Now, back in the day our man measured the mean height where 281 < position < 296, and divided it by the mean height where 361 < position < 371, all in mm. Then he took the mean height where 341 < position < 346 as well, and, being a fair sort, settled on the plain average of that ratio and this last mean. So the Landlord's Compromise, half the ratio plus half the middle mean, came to 16.7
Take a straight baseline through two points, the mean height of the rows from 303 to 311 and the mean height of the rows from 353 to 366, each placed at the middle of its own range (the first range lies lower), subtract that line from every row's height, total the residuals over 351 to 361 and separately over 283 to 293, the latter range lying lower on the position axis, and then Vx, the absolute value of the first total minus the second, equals 26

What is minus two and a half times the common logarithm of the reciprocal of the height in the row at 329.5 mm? 3.76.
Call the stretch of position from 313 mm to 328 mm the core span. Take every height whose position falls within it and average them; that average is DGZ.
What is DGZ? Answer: 36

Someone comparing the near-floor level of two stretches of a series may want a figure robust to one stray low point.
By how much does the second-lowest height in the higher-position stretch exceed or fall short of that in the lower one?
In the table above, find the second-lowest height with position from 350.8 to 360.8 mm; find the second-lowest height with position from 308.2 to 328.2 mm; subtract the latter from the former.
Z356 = -10.0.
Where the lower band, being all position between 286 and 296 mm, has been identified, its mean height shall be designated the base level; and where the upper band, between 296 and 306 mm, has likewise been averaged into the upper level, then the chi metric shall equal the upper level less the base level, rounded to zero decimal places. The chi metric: -1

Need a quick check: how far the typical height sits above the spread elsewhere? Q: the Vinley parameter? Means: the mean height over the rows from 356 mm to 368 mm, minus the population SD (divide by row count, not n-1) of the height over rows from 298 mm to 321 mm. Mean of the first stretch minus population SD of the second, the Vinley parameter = 18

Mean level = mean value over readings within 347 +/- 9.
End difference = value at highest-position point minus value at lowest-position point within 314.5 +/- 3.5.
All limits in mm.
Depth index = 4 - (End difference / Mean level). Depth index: 4.04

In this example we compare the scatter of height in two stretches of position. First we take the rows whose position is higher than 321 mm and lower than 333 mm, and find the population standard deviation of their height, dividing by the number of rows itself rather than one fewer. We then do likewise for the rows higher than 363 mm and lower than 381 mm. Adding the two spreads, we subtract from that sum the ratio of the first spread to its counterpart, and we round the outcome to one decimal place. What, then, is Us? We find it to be 3.7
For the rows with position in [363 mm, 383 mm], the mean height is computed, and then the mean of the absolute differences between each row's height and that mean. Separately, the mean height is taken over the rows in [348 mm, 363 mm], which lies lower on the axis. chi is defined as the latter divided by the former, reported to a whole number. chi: 11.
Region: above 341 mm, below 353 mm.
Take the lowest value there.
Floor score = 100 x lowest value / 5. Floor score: 541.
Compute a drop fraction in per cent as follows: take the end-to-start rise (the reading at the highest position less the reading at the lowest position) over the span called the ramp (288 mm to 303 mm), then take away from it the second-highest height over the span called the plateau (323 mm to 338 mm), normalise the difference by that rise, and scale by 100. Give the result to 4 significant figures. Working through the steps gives 1235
